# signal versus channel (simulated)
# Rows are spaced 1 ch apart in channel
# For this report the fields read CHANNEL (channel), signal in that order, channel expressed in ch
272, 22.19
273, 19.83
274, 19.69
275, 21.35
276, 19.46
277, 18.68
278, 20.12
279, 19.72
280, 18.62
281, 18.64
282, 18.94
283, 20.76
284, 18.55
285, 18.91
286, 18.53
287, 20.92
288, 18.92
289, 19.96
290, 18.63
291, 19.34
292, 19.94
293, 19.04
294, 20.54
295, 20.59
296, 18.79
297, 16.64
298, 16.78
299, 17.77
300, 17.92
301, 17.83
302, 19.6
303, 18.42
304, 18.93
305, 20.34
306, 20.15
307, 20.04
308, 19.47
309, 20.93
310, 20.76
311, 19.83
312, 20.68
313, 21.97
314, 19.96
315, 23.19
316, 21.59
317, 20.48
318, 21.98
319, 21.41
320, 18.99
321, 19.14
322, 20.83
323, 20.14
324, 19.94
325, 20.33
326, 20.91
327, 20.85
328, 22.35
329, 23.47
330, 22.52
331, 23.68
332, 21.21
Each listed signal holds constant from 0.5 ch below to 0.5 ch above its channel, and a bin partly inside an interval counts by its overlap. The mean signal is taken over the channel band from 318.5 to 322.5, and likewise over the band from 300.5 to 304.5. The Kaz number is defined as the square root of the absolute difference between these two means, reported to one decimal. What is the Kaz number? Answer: 1.2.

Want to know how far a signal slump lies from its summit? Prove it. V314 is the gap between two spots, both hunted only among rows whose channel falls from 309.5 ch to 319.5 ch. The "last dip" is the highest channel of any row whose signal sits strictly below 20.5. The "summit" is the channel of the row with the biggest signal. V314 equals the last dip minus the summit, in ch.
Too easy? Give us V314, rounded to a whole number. 2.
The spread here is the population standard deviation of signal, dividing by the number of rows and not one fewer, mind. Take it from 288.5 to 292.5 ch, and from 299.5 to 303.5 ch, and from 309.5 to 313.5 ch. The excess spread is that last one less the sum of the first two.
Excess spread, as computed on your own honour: -0.5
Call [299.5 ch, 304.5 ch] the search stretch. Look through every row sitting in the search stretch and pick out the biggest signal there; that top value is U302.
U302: 19.6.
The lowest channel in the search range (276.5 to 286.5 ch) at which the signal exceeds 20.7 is 283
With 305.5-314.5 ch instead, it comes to 309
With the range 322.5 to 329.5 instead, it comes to 326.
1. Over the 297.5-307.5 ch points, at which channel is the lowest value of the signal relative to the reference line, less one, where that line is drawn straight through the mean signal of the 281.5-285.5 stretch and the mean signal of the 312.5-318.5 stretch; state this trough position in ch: 298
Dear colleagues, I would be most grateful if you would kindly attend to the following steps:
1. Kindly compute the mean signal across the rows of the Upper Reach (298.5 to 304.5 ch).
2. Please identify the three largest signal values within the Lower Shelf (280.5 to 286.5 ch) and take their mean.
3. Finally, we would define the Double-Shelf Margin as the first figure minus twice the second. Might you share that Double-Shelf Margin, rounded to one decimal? -20.7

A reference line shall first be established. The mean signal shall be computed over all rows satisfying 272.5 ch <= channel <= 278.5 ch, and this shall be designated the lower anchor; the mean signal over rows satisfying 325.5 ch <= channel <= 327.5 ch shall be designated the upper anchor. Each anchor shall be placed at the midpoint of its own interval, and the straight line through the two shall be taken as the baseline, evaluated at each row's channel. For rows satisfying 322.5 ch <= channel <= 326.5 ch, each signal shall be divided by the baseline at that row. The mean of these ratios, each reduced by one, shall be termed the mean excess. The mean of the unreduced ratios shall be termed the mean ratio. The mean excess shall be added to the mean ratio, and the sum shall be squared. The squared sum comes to 0.90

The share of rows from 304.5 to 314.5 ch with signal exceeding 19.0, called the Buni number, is 1.0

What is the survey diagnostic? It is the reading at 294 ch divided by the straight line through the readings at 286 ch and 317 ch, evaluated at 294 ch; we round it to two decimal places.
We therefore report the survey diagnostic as 1.08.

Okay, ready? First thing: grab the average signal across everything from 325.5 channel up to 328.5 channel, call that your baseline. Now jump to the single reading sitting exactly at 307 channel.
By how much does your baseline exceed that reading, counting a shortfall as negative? 1.3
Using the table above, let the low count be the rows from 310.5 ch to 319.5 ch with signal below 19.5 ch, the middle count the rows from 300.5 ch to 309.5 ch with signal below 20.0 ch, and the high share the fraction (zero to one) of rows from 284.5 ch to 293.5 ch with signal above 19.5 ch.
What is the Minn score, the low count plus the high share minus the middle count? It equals -4.7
